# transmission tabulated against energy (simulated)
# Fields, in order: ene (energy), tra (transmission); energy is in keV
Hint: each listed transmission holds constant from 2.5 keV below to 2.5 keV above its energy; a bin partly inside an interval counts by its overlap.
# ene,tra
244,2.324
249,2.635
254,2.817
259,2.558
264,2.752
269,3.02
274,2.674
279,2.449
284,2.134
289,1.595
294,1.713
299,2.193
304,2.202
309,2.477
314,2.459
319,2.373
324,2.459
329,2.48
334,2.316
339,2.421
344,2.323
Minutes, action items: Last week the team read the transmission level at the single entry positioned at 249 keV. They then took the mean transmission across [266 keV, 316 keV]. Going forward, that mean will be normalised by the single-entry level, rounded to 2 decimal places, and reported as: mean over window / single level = 0.87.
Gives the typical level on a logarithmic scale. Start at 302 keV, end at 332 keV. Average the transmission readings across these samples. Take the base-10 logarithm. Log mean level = 0.382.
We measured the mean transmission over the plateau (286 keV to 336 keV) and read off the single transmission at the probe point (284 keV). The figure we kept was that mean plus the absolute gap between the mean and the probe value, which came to 2.32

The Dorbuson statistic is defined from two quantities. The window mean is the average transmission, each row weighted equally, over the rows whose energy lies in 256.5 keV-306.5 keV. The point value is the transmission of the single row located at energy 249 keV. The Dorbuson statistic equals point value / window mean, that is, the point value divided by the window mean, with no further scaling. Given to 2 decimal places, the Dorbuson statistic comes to 1.13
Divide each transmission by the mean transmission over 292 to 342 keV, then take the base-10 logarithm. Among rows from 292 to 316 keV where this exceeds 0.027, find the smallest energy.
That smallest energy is 309 keV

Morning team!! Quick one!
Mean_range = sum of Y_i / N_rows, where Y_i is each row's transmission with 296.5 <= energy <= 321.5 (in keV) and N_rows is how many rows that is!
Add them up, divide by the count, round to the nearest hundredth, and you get 2.34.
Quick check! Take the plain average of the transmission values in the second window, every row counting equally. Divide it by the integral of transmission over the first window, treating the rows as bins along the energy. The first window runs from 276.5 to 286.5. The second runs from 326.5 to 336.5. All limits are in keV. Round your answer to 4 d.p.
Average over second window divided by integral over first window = 0.1046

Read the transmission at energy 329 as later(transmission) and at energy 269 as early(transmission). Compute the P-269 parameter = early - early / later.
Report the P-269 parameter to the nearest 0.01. 1.80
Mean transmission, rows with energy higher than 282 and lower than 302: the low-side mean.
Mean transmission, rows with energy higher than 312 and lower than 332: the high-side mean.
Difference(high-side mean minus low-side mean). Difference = 0.5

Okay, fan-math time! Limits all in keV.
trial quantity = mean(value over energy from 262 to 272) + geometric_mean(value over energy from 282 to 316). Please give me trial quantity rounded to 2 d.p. 4.97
